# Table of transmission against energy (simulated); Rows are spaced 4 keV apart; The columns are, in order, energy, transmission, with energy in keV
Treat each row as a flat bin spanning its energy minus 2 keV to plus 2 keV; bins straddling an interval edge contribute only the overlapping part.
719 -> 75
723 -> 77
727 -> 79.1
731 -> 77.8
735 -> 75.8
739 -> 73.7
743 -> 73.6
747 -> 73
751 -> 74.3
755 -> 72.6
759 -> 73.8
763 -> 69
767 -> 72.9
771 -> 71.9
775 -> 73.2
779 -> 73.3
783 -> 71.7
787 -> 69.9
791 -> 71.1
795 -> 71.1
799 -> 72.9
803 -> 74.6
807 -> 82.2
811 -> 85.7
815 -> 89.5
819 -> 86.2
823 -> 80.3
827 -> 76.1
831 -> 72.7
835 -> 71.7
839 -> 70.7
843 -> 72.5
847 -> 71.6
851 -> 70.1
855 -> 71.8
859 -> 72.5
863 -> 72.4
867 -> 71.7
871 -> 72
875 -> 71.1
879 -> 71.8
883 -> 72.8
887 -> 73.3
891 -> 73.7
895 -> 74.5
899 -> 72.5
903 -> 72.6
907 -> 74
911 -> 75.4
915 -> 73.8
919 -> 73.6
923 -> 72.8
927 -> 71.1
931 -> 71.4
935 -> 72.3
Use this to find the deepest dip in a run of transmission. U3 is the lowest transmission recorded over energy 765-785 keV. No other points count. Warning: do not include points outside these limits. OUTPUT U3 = 71.7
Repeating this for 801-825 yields 74.6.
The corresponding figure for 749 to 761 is 72.6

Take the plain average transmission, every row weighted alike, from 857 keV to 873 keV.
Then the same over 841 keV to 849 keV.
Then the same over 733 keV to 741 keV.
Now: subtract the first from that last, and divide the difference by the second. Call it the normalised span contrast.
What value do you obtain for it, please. 0.036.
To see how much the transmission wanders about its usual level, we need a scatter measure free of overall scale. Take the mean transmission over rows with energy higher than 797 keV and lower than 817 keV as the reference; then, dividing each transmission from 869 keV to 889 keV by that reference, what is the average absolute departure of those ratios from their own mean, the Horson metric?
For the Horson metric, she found 0.008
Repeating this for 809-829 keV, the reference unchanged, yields 0.053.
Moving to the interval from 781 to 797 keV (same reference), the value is 0.006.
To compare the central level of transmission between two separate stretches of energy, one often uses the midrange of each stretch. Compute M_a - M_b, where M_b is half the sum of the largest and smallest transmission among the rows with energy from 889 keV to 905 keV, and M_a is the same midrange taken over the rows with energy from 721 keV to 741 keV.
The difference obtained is 2.9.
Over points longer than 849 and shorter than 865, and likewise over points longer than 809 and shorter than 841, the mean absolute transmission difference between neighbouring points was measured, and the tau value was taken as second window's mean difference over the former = 3.9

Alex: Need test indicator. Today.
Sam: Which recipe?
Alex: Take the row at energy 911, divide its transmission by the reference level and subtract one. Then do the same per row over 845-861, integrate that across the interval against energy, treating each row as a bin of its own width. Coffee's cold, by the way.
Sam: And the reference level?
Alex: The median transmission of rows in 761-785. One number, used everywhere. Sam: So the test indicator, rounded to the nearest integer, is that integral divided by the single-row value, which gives -5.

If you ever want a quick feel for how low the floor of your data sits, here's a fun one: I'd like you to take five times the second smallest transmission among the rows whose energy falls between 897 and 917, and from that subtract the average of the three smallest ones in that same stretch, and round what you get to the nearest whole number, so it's 290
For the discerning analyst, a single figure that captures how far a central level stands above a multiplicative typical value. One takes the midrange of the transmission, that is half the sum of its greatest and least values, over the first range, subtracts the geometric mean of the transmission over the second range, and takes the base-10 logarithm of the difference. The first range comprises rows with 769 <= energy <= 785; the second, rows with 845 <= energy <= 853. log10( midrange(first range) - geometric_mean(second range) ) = 0.22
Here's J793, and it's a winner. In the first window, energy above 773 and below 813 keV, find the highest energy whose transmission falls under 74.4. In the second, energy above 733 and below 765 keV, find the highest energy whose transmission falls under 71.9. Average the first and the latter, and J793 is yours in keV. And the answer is 781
